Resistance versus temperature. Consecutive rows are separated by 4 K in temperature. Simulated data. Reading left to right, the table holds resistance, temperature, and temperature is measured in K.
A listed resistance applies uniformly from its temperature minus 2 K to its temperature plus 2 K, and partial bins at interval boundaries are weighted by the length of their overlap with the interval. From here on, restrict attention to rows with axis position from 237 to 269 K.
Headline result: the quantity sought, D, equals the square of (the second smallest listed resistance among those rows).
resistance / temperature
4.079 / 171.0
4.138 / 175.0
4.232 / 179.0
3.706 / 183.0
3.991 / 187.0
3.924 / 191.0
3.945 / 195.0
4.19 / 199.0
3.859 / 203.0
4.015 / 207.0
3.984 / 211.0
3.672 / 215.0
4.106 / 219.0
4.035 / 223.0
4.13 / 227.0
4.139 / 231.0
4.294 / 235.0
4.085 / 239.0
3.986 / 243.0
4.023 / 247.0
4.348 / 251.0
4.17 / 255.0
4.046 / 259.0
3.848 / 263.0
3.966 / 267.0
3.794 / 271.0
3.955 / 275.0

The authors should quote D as 15.7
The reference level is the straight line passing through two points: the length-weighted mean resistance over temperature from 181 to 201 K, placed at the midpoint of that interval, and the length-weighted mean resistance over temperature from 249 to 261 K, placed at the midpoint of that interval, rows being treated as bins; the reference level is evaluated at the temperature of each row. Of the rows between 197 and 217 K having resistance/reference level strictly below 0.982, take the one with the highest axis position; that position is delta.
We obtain 215.0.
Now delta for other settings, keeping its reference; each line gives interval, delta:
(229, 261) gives 259.0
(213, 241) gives 215.0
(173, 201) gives 183.0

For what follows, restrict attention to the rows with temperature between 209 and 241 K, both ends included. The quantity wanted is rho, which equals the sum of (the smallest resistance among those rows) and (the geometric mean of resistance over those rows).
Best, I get 7.72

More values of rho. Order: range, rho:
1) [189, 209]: 7.84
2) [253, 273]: 7.76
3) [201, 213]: 7.81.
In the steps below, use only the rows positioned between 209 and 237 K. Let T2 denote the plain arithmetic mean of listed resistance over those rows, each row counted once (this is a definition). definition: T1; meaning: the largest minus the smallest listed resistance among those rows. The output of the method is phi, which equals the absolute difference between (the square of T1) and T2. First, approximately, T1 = 0.62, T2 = 4.05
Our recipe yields 3.66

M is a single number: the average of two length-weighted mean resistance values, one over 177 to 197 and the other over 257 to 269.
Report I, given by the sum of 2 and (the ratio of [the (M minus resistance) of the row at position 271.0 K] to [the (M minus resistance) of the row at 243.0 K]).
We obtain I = -3.50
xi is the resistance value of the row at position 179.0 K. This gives 4.232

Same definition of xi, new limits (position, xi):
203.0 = 3.859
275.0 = 3.955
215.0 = 3.672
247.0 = 4.023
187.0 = 3.991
